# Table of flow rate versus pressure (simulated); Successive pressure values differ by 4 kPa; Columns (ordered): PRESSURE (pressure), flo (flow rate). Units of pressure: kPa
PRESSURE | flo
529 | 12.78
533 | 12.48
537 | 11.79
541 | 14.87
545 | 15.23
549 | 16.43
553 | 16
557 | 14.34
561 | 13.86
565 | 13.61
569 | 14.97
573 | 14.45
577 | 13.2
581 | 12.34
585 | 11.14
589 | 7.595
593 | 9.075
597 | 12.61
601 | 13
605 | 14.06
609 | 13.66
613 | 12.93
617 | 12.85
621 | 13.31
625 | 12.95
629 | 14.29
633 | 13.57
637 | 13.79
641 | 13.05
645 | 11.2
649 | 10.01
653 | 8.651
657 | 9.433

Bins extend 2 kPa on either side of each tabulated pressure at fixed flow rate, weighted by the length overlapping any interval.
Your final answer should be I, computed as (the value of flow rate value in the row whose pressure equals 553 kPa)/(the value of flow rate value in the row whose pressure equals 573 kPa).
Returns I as 1.11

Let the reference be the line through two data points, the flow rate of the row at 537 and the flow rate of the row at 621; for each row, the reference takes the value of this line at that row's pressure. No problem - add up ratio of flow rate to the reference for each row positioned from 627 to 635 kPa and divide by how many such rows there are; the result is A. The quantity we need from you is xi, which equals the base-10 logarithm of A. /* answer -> 0.014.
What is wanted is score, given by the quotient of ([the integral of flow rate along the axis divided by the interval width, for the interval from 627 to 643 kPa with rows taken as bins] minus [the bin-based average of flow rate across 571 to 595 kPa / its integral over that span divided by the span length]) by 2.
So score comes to 1.2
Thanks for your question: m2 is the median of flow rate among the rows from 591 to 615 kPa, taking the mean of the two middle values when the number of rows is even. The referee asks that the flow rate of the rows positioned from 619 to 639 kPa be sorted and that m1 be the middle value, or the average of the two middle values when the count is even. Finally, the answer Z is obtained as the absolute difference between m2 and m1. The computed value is 0.6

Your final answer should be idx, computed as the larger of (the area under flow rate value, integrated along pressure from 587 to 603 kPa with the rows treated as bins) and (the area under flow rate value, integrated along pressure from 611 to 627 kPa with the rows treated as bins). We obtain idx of 208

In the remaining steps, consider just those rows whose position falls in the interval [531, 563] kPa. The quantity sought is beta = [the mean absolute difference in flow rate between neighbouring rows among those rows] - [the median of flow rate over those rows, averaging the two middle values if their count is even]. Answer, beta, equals -13.5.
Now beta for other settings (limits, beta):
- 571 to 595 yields -10.1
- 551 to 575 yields -13.5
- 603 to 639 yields -13.0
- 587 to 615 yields -11.7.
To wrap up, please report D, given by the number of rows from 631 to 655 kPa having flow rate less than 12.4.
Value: 3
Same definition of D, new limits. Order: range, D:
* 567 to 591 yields 3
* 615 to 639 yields 0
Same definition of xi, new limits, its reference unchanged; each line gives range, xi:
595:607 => 0.009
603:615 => 0.015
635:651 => -0.057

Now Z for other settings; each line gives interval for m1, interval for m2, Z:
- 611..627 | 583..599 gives 2.8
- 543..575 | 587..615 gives 1.8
